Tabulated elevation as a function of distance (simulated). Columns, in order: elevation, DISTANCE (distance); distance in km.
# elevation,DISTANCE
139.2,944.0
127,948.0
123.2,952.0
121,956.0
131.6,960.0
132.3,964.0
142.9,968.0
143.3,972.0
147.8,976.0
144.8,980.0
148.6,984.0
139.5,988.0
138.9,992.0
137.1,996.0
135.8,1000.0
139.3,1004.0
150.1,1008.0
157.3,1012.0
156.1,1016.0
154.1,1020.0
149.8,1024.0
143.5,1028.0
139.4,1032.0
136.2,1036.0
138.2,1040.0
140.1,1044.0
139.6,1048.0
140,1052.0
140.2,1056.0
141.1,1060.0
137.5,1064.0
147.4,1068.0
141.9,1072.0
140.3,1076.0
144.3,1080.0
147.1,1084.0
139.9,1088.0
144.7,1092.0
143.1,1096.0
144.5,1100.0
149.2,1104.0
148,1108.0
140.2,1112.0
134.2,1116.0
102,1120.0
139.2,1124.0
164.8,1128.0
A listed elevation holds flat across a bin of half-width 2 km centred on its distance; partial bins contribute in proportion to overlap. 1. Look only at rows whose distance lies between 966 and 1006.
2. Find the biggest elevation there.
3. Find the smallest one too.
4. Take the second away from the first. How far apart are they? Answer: 13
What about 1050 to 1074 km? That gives 10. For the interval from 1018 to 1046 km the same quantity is 18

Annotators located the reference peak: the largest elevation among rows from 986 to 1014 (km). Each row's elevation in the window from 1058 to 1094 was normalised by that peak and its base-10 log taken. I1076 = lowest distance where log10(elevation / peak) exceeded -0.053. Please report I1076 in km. 1060.0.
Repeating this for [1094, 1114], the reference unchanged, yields 1096.0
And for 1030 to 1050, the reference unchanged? 1032.0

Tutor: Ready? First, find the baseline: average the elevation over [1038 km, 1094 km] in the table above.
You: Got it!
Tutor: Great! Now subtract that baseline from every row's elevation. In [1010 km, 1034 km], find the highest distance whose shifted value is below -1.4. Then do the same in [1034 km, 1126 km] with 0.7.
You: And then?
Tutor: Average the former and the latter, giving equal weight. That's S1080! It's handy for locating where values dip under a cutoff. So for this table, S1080 1078 km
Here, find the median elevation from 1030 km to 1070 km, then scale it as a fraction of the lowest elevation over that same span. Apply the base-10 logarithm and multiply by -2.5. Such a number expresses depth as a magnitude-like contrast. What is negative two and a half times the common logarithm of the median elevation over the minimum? -0.028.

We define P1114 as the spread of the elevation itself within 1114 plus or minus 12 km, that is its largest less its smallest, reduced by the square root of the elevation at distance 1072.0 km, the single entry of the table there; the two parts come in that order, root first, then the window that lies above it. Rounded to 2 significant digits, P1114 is 35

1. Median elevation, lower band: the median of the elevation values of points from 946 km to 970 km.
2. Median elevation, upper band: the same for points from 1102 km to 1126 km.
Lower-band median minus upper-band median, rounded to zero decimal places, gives -10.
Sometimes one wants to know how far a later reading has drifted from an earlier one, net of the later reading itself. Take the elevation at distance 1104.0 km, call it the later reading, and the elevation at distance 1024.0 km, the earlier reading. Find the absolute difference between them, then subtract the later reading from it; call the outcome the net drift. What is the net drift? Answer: -149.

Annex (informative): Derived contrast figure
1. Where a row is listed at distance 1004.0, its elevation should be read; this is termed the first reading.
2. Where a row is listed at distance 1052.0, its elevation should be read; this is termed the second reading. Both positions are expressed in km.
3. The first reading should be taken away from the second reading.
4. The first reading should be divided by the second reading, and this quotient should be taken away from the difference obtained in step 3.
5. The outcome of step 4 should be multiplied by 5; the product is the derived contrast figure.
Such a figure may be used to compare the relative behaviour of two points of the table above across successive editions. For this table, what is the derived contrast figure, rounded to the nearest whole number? -1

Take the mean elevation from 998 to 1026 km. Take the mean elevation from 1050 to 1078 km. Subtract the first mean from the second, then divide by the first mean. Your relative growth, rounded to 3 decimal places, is -0.052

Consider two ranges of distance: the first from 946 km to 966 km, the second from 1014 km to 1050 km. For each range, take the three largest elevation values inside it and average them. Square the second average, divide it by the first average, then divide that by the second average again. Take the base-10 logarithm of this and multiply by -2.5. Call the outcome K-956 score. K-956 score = -0.177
